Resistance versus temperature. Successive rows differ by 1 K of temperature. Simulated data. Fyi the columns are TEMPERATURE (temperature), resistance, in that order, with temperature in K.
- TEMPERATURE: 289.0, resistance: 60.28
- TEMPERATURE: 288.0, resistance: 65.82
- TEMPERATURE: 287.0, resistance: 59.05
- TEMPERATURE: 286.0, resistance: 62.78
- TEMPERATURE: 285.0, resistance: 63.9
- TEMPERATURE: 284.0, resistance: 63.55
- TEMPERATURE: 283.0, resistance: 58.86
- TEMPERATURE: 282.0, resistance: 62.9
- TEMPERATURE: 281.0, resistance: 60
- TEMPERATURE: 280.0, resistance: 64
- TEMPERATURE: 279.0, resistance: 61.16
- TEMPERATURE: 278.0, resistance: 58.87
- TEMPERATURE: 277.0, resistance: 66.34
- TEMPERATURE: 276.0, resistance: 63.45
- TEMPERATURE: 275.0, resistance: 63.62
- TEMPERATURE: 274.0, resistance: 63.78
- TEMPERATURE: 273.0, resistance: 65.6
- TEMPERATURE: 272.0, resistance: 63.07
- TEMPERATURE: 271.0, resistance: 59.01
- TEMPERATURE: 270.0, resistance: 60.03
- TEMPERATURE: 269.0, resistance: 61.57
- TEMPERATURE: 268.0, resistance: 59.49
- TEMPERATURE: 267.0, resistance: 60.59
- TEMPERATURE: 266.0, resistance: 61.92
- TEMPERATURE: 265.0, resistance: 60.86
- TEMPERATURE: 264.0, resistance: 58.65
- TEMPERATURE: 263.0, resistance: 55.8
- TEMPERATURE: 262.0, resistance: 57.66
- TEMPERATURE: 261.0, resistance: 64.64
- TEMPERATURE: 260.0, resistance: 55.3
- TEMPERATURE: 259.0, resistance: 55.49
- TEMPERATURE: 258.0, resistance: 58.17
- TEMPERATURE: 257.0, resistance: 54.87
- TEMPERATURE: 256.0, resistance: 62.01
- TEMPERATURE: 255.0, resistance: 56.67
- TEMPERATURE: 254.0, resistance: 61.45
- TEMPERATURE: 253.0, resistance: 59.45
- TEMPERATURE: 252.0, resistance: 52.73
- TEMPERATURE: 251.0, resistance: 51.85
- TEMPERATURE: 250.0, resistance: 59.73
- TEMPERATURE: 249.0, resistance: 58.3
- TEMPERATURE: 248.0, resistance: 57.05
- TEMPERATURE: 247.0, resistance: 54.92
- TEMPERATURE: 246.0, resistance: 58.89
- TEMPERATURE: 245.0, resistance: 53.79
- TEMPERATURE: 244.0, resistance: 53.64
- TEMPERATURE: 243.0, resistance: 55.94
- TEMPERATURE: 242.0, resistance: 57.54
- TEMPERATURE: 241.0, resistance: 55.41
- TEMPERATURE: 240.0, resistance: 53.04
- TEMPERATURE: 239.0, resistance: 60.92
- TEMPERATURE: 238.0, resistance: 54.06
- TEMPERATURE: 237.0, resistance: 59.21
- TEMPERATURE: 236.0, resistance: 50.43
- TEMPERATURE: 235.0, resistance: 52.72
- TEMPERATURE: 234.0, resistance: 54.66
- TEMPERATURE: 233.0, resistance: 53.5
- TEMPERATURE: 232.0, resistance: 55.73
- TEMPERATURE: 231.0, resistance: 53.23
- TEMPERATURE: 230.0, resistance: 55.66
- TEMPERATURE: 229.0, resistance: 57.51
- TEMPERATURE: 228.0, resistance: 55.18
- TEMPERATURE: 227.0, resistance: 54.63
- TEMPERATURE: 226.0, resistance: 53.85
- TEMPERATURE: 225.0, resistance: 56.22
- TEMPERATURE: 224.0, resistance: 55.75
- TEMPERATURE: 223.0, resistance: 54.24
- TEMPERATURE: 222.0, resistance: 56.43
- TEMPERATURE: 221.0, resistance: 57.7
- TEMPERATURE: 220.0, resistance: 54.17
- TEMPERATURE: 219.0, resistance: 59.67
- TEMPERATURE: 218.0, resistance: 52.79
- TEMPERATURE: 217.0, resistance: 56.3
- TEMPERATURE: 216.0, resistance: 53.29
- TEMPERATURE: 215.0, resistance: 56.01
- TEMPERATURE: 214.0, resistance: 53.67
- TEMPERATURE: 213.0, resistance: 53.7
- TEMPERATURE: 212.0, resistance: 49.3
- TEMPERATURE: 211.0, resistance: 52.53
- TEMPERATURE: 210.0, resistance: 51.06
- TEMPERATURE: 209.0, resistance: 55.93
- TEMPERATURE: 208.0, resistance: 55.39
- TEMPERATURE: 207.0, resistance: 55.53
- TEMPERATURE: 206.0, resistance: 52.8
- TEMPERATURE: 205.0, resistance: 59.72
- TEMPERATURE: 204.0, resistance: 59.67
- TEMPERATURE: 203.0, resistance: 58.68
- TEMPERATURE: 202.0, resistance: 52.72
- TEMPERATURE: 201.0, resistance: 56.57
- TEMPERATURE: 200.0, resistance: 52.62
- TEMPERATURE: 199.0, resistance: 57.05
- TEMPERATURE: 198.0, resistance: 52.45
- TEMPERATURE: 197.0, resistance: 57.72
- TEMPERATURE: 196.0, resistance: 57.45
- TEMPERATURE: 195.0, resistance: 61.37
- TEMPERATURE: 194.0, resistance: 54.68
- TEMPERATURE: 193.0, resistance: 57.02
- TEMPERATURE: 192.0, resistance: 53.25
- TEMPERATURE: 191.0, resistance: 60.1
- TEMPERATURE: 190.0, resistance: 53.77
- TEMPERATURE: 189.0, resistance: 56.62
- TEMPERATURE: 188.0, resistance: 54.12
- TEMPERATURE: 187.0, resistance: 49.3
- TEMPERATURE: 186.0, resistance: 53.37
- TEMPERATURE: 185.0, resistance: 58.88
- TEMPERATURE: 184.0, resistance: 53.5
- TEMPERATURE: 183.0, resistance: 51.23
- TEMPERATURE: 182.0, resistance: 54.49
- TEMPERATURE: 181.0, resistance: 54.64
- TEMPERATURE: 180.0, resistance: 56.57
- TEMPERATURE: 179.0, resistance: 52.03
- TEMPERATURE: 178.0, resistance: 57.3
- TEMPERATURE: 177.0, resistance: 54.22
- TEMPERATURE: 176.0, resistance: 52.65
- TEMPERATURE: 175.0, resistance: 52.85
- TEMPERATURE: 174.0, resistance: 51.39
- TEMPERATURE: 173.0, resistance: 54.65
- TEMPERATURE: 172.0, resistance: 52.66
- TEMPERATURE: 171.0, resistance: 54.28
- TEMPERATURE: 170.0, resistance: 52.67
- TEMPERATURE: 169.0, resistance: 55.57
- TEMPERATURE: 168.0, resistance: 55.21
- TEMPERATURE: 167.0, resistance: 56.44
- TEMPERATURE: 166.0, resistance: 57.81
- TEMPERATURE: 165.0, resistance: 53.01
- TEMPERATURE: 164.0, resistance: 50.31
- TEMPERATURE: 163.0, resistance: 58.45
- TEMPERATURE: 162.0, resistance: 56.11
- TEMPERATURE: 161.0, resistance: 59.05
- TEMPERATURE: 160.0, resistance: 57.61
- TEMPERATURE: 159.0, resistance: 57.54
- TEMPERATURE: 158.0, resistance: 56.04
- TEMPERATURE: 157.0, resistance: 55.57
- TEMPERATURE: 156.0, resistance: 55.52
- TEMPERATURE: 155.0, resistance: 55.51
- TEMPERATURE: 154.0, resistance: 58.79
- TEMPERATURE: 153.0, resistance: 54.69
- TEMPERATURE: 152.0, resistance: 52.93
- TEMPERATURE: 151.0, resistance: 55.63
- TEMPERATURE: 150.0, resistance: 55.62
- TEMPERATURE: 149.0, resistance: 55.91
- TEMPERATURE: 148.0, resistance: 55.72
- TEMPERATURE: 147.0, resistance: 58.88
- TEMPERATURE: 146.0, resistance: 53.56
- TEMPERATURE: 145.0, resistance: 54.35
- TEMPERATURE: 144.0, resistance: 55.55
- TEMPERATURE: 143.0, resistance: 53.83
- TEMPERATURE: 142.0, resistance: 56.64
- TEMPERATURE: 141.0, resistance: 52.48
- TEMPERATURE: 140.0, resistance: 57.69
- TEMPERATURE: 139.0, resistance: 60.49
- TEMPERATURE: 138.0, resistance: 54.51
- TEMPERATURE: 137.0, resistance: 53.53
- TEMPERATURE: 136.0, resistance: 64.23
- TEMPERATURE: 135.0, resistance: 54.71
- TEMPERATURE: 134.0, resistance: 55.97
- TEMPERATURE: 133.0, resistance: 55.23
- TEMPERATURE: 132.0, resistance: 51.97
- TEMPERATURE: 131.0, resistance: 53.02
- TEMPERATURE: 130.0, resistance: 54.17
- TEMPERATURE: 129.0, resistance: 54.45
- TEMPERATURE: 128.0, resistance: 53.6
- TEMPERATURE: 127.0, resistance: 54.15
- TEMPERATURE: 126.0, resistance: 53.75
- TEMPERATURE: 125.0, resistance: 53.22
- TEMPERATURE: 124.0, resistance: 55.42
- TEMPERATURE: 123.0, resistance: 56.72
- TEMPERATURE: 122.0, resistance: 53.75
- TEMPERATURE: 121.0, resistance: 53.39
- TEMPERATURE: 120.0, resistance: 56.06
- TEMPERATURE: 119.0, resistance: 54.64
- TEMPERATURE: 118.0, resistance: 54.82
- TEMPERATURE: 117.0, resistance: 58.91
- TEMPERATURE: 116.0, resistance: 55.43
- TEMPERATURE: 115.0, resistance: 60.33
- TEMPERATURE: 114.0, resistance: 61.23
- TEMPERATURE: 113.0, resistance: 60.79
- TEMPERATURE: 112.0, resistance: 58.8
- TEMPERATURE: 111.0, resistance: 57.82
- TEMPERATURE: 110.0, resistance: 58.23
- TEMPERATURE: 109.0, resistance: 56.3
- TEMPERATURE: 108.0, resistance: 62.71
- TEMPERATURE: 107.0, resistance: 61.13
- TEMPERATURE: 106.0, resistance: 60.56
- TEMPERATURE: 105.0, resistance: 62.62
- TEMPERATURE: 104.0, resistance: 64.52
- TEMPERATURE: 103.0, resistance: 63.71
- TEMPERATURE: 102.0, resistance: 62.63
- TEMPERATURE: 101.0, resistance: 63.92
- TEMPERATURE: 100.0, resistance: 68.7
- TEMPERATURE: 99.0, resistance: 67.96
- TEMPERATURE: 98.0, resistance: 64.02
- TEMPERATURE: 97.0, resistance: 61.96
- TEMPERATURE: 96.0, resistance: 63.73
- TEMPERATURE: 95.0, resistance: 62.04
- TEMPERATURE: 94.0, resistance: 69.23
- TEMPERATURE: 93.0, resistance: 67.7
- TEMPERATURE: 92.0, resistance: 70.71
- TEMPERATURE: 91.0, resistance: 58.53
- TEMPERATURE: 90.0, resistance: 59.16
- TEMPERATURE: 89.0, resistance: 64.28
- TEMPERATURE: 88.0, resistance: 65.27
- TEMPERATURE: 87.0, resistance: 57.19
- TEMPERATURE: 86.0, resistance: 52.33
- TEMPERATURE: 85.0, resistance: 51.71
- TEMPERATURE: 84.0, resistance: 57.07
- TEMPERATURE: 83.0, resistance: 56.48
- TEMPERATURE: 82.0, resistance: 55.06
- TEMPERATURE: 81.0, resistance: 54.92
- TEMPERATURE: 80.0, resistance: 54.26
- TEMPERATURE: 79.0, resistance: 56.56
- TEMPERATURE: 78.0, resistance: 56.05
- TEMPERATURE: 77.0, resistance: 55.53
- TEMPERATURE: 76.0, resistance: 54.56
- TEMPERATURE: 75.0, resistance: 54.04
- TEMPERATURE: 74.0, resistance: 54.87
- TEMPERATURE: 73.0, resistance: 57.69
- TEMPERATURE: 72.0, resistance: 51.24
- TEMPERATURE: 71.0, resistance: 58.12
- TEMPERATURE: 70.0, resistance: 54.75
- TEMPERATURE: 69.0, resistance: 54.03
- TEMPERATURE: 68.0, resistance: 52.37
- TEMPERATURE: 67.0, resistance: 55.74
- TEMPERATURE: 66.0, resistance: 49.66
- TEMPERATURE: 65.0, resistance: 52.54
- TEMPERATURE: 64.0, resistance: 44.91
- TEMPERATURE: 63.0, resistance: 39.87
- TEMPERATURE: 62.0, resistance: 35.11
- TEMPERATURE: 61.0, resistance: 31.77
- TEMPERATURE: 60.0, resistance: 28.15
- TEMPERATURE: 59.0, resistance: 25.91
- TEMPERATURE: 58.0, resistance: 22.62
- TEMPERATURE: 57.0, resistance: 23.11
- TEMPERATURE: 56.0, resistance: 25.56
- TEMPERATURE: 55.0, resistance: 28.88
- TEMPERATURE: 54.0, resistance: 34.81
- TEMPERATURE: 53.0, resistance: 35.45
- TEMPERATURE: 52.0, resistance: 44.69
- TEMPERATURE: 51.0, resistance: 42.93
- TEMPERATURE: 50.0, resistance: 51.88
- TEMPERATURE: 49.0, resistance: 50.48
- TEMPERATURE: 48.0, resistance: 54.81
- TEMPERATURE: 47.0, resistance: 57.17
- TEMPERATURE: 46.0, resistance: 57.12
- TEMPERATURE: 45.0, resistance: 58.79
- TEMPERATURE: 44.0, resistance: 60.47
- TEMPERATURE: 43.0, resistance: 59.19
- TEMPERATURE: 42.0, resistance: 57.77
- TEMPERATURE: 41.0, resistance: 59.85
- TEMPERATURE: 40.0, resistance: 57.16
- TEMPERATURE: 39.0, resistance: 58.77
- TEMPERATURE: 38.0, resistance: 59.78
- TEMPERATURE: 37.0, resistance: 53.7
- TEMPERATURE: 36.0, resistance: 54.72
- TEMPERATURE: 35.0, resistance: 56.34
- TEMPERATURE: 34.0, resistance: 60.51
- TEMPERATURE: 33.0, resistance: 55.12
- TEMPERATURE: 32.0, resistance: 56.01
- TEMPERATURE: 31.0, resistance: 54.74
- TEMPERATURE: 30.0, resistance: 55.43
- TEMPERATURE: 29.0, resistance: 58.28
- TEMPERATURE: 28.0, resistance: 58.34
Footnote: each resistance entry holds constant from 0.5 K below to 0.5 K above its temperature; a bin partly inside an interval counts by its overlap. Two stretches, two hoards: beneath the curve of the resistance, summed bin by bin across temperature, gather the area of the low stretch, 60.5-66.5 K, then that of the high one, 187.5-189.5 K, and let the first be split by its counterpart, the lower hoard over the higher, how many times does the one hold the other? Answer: 2.3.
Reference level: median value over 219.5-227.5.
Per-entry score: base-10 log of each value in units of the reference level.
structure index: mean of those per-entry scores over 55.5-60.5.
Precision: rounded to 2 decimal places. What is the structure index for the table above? -0.34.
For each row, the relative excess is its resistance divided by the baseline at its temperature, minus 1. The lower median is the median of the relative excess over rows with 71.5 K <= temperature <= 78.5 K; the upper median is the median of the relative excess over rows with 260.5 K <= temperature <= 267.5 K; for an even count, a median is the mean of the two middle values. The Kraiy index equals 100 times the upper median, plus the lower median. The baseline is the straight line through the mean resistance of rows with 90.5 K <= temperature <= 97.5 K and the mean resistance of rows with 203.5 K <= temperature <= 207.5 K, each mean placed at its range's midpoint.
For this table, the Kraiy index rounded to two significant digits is 15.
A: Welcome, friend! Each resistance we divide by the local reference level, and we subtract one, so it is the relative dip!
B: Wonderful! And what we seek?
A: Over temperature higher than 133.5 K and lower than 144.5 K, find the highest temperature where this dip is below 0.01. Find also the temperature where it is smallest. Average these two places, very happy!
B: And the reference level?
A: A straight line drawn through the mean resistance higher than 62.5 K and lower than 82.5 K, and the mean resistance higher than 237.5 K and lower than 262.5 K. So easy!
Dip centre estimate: 142.0 K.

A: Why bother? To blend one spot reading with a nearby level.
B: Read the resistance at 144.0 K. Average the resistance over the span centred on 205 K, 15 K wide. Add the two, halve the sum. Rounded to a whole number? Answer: 55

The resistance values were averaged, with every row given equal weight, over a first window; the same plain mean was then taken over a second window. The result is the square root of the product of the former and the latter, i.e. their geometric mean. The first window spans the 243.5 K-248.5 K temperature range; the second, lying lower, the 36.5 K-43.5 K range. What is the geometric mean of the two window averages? 56.8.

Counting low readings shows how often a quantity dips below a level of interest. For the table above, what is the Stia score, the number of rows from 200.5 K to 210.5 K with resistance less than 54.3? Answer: 3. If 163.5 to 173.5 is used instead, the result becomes 5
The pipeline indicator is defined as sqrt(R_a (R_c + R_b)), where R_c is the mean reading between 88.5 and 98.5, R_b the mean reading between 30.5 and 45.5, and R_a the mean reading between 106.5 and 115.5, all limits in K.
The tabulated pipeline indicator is 85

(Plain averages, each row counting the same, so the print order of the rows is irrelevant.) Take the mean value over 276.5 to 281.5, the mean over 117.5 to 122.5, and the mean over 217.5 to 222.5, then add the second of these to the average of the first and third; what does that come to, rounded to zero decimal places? 114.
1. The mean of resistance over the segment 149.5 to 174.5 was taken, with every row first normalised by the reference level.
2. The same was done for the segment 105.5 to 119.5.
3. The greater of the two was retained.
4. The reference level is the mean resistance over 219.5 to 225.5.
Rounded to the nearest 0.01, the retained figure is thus 1.05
